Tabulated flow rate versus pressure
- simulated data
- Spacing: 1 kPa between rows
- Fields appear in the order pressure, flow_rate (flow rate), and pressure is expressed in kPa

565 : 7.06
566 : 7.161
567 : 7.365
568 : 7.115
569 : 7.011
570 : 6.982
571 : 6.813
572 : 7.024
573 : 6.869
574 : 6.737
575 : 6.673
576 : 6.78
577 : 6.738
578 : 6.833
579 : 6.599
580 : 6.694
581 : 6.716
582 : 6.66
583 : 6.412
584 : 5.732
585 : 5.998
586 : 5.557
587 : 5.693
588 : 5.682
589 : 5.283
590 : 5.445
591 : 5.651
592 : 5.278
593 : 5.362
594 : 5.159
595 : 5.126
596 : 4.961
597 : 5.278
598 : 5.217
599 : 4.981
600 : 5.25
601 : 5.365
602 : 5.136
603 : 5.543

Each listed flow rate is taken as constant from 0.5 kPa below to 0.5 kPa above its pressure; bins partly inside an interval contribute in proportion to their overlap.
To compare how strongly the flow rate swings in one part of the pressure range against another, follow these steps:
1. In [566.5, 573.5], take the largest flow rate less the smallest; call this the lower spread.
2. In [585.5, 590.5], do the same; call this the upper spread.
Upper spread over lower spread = 0.74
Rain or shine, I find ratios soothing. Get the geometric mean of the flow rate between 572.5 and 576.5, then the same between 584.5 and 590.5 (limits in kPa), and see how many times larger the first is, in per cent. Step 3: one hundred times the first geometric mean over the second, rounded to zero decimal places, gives 121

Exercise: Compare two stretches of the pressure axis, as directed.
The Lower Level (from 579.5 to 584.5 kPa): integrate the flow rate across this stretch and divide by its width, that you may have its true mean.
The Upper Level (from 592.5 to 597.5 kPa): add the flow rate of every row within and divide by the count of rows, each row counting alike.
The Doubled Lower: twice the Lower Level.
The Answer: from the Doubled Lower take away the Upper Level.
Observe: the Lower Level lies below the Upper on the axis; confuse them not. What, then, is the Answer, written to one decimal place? 7.7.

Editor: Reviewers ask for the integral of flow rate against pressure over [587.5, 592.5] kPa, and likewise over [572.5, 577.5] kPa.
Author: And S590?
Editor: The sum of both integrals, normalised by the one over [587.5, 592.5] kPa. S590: 2.24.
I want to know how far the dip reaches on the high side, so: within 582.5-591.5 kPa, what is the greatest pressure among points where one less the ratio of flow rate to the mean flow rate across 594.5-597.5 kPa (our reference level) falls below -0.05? 591 kPa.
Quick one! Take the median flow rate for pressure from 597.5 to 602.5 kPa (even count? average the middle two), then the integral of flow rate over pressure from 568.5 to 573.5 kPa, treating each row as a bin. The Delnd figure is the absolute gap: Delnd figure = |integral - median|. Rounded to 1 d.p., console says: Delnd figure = 29.5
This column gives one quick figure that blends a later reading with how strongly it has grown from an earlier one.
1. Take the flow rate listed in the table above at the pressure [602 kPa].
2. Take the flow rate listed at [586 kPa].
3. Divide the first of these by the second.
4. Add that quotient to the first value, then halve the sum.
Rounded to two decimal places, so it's 3.03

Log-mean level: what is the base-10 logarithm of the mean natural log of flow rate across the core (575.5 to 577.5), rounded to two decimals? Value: 0.28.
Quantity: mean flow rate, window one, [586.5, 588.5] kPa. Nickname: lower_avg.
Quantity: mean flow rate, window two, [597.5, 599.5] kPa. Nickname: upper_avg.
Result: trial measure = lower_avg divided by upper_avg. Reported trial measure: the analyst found 1.12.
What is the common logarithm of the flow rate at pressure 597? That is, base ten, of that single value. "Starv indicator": 0.72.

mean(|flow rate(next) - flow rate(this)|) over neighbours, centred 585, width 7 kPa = 0.30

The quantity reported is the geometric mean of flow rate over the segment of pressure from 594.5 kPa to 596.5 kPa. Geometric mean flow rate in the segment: 5.0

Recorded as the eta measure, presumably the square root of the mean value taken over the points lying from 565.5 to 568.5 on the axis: 2.69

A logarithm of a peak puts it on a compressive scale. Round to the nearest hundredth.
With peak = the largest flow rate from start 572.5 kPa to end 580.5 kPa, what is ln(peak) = 1.93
